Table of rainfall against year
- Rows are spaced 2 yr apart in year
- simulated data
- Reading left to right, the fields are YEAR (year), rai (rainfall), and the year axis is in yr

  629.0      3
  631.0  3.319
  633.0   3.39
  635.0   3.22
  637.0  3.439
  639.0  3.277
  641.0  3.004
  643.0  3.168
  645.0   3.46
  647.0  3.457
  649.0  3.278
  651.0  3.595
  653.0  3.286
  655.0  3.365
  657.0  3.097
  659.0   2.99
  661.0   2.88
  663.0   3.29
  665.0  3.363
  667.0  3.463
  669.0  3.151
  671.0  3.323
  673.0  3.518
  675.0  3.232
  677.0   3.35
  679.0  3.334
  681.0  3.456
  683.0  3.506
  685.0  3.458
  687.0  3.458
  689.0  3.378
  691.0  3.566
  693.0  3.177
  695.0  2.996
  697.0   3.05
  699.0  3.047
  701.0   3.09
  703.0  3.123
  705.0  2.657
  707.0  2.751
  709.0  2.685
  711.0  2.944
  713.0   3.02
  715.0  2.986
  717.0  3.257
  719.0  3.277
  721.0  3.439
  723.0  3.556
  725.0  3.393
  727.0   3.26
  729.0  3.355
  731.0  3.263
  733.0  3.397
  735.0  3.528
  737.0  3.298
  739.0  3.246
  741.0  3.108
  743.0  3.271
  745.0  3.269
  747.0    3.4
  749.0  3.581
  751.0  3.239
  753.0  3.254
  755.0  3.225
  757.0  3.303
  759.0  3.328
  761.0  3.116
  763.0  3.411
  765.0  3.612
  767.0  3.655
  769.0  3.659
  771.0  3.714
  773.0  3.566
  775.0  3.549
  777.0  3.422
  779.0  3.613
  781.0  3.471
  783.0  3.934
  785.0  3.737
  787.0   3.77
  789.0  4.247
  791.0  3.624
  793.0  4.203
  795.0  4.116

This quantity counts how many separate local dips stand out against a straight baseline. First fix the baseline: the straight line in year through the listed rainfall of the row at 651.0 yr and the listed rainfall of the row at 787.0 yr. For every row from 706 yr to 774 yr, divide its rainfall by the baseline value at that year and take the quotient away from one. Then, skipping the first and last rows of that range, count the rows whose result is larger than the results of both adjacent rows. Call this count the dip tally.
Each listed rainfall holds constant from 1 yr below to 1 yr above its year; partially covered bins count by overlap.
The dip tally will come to 9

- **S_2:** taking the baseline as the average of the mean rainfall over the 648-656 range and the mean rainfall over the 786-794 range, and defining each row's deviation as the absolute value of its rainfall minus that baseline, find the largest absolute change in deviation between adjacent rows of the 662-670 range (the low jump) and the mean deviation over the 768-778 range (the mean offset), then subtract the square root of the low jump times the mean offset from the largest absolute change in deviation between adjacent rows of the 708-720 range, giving 0.089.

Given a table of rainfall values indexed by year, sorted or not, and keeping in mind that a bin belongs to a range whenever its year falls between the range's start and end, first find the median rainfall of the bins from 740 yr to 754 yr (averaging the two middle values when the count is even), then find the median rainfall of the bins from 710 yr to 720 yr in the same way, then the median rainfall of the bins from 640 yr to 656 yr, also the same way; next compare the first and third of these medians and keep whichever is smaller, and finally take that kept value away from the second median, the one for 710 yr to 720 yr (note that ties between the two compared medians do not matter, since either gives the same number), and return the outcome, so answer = -0.25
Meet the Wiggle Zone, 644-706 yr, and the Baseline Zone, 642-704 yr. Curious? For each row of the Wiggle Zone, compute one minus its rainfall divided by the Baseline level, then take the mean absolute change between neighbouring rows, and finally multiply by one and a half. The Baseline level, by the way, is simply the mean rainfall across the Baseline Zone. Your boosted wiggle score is 0.072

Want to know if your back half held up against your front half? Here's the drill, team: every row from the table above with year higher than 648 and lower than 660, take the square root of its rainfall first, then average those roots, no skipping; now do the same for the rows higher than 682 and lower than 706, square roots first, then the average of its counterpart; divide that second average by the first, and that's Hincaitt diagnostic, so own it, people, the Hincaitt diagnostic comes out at 0.990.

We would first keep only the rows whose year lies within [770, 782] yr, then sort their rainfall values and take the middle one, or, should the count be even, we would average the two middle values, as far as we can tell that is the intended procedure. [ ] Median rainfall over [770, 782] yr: 3.56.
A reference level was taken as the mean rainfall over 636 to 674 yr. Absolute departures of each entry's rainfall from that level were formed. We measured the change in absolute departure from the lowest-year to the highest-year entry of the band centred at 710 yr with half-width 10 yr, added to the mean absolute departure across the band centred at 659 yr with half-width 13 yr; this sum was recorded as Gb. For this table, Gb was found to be -0.041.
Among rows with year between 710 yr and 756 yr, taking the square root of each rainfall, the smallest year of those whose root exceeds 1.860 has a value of 723.0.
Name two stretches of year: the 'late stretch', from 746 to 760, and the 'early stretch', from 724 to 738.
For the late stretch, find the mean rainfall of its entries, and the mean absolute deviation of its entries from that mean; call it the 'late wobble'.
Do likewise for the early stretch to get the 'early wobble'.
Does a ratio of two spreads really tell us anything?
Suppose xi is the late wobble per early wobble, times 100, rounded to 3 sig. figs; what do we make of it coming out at 127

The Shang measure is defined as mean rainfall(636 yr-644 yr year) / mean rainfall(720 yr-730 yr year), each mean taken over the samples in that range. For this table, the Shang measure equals 0.95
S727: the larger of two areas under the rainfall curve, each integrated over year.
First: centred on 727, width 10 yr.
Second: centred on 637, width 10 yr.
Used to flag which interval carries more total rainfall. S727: 33.7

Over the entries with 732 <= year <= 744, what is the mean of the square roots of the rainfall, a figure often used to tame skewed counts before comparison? 1.82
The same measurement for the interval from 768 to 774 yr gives 1.91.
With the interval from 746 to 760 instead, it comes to 1.83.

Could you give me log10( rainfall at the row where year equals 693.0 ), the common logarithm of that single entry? 0.50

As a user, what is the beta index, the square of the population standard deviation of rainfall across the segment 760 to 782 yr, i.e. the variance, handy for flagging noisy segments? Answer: 0.026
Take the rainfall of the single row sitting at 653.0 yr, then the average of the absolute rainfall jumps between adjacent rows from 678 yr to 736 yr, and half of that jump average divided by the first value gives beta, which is 0.019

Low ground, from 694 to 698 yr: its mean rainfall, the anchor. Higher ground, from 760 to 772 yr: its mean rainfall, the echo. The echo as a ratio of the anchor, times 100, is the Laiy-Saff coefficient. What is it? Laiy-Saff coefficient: 117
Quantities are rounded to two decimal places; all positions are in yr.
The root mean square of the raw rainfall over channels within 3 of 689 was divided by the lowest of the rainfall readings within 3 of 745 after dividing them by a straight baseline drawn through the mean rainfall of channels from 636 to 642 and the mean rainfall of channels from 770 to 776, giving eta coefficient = 3.75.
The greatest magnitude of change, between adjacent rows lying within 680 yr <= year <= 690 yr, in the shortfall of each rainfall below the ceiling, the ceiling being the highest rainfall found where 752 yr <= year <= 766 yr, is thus 0.1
